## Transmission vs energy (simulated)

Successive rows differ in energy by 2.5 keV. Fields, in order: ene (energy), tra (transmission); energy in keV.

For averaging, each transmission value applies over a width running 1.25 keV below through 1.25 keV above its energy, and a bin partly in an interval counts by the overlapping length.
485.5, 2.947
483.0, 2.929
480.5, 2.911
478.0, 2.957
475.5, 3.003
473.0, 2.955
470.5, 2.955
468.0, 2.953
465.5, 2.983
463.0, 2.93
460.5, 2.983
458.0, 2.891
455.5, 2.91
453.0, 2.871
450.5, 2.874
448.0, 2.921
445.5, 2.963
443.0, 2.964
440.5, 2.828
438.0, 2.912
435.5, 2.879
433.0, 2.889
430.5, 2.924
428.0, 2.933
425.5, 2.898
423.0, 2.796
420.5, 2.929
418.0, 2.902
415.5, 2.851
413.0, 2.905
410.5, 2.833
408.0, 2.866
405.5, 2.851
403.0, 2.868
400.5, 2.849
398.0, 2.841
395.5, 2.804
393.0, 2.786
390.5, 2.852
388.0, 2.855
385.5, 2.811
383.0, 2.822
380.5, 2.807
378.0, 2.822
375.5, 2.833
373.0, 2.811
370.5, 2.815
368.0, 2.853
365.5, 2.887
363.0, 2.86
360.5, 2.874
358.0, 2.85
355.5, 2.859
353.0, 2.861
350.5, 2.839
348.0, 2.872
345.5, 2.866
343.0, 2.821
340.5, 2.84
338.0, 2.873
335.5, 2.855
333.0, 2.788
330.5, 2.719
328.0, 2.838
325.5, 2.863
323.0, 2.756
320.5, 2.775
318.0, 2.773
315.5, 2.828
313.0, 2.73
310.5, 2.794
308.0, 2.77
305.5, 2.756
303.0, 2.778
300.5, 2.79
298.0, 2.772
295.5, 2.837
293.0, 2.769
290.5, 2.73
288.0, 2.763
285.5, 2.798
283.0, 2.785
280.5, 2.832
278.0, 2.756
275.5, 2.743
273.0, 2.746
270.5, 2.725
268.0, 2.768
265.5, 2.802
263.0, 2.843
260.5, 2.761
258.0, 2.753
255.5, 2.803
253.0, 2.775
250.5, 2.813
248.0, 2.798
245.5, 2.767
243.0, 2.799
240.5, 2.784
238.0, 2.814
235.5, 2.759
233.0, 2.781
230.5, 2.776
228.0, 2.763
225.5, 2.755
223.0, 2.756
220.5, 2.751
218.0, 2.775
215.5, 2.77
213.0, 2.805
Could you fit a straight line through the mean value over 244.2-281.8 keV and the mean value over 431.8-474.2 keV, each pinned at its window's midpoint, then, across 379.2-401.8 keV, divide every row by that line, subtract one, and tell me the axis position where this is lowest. 393.0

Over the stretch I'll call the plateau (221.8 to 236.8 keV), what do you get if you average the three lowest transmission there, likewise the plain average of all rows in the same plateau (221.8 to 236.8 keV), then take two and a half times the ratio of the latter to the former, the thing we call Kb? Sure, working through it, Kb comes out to 2.51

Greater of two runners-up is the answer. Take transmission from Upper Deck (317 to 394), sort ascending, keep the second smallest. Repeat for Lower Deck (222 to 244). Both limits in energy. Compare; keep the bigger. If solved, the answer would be 2.76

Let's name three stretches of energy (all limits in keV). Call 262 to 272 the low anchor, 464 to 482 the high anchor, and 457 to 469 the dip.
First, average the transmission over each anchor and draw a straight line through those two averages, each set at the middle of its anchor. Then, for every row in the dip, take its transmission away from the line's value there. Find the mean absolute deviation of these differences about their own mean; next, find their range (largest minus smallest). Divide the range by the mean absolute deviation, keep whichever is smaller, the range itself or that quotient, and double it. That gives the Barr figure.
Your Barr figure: 0.18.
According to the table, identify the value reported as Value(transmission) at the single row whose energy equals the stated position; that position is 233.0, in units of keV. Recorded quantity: 2.781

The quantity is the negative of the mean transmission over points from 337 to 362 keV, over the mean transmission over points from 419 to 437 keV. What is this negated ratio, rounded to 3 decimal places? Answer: -0.987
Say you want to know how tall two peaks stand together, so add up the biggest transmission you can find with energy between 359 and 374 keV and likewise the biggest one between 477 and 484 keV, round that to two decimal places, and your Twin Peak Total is 5.84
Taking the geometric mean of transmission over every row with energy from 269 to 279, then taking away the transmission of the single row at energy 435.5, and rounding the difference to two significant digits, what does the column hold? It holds -0.14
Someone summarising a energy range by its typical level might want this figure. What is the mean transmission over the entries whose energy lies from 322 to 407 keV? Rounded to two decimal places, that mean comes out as 2.84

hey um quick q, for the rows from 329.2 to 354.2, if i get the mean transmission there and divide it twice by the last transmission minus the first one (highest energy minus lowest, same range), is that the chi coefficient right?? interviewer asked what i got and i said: 141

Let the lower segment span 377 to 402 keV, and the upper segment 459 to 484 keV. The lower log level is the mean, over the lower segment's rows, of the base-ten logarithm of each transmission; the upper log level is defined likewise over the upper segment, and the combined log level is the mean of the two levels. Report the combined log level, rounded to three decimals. 0.461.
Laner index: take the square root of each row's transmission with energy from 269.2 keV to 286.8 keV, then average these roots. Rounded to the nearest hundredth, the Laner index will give 1.66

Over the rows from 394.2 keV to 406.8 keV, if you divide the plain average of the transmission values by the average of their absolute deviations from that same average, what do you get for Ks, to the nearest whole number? 177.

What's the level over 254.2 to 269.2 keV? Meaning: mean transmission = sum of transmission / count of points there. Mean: 2.79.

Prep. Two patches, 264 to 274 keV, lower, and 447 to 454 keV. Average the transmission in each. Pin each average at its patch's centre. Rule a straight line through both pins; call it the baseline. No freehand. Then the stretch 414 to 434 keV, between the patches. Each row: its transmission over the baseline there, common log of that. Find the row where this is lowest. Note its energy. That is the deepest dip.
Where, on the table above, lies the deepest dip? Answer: 423.0 keV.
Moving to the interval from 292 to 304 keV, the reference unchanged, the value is 298.0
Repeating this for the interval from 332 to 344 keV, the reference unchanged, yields 333.0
